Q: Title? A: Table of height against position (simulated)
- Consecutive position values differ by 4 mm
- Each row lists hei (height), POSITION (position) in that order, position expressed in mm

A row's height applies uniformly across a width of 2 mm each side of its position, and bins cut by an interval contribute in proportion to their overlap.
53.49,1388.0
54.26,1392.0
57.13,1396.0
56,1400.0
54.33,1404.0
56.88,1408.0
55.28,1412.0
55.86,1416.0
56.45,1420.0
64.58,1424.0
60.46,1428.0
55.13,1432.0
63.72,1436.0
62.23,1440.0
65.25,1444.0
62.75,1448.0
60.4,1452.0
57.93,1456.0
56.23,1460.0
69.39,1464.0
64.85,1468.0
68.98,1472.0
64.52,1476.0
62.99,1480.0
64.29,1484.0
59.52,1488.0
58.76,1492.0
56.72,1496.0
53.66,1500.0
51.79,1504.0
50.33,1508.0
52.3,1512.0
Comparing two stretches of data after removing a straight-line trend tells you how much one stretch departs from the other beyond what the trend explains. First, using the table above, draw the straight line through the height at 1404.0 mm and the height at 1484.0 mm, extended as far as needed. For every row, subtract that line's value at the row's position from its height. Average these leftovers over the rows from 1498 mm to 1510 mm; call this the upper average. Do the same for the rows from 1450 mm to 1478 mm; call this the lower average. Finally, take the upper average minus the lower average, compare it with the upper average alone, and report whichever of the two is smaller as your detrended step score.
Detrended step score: -16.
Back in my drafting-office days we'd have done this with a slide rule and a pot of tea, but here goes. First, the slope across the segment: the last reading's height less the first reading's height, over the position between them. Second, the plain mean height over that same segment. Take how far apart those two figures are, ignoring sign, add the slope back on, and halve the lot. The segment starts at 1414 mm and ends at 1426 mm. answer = 29.5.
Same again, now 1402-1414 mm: 27.7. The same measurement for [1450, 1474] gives 31.5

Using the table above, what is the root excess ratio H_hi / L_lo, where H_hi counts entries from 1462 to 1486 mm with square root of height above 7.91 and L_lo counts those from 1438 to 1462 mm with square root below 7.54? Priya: 6.0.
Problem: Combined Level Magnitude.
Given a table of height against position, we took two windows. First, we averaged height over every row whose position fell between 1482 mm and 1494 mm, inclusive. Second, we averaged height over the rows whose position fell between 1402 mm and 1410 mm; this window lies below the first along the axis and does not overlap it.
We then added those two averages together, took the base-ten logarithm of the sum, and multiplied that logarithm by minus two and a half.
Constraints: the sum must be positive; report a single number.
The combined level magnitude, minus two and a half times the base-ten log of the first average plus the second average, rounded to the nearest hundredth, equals -5.17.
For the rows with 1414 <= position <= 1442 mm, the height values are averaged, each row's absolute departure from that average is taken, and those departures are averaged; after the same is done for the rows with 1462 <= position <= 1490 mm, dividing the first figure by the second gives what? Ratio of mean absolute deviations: 1.40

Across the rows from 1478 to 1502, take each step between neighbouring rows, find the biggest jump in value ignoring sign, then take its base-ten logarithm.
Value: 0.68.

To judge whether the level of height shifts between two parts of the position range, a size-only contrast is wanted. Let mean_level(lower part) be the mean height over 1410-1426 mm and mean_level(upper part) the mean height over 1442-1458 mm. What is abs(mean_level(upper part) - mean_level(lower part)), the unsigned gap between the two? 3.5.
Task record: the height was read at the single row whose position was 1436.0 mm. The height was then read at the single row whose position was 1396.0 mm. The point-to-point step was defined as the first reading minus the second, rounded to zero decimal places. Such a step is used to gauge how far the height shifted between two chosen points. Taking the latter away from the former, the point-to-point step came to 7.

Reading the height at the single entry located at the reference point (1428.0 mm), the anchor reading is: 60.46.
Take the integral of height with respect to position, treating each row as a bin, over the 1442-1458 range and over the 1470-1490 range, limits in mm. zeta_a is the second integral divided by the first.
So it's 1.3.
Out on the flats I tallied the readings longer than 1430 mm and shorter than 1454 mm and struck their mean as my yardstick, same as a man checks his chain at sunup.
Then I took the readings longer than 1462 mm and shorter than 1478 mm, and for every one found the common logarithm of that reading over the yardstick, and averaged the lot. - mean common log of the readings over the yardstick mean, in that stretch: 0.04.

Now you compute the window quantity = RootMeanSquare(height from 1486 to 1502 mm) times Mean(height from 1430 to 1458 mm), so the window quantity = 3493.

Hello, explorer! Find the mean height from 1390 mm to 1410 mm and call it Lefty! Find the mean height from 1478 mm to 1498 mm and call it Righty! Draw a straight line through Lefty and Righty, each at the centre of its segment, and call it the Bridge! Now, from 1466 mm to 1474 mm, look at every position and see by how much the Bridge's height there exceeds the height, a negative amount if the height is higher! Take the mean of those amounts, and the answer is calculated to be -7.4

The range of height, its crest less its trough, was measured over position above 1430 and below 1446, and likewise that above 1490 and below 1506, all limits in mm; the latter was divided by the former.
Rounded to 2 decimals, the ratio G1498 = 0.69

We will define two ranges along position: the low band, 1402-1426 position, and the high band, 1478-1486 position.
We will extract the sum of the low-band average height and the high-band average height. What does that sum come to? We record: 121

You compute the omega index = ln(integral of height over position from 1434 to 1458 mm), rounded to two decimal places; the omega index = 7.31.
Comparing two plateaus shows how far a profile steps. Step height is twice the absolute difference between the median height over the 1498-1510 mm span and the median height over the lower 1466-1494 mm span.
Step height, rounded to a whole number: 25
